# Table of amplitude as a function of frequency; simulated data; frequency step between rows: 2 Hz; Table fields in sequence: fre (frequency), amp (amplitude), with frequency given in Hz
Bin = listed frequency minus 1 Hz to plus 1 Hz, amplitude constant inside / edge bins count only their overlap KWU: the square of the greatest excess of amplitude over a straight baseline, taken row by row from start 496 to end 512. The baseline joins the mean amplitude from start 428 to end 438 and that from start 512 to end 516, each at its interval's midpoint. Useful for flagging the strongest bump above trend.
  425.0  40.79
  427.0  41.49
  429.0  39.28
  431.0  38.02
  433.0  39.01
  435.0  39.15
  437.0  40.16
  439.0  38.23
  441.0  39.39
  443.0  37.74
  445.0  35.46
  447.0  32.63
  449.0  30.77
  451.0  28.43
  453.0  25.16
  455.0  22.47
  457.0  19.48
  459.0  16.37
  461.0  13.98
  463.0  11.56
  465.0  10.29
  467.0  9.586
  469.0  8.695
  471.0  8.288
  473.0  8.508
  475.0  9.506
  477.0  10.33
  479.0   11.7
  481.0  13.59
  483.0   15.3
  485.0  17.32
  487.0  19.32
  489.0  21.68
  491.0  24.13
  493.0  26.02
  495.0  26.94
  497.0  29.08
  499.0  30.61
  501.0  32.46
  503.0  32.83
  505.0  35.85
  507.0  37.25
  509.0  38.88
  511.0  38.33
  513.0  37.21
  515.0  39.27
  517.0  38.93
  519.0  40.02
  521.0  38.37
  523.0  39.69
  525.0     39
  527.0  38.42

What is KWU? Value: 0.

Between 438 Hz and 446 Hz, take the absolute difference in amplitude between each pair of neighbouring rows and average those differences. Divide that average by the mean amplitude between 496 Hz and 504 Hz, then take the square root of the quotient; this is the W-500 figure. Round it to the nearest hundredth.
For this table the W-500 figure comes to 0.23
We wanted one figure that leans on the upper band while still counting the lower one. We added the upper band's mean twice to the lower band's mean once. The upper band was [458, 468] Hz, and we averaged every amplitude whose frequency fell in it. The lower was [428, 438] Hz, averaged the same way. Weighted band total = 64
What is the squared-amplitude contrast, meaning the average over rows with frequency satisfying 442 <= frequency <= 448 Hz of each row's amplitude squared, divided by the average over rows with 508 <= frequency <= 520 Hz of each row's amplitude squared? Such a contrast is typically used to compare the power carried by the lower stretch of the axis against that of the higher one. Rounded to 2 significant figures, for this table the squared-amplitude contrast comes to 0.83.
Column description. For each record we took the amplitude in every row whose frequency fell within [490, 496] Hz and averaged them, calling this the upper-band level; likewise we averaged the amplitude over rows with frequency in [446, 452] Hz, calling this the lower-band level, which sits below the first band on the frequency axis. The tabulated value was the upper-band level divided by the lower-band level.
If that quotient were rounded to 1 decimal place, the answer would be 0.8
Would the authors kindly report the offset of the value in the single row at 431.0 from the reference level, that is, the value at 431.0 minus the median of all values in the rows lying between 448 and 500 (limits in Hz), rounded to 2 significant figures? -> 21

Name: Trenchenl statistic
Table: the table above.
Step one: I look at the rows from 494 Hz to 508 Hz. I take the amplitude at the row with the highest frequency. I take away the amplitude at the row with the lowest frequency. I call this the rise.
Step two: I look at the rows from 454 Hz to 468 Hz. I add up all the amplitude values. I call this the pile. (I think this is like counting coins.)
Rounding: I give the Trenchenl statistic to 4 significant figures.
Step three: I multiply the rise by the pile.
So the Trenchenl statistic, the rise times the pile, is 1070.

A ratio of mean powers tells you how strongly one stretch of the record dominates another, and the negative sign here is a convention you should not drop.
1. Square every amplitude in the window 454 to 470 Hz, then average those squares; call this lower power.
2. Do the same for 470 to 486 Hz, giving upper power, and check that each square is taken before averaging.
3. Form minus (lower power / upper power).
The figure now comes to -1.5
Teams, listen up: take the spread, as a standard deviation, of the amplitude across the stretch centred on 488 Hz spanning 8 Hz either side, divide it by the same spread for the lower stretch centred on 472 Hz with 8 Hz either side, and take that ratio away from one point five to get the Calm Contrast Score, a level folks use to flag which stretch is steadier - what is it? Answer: -2.8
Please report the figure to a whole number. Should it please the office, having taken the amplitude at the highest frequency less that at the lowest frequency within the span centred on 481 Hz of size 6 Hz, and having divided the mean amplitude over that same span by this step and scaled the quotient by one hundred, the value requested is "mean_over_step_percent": 376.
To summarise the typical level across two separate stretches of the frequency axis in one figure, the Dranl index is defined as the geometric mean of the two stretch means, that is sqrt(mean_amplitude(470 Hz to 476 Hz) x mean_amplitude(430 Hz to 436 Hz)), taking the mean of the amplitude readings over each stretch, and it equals 18.4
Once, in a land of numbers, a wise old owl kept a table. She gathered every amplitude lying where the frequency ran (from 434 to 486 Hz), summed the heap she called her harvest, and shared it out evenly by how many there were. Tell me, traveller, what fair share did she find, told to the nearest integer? 21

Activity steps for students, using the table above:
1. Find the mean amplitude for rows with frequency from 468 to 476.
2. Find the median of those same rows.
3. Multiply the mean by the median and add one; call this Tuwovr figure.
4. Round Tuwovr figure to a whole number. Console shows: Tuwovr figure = 76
